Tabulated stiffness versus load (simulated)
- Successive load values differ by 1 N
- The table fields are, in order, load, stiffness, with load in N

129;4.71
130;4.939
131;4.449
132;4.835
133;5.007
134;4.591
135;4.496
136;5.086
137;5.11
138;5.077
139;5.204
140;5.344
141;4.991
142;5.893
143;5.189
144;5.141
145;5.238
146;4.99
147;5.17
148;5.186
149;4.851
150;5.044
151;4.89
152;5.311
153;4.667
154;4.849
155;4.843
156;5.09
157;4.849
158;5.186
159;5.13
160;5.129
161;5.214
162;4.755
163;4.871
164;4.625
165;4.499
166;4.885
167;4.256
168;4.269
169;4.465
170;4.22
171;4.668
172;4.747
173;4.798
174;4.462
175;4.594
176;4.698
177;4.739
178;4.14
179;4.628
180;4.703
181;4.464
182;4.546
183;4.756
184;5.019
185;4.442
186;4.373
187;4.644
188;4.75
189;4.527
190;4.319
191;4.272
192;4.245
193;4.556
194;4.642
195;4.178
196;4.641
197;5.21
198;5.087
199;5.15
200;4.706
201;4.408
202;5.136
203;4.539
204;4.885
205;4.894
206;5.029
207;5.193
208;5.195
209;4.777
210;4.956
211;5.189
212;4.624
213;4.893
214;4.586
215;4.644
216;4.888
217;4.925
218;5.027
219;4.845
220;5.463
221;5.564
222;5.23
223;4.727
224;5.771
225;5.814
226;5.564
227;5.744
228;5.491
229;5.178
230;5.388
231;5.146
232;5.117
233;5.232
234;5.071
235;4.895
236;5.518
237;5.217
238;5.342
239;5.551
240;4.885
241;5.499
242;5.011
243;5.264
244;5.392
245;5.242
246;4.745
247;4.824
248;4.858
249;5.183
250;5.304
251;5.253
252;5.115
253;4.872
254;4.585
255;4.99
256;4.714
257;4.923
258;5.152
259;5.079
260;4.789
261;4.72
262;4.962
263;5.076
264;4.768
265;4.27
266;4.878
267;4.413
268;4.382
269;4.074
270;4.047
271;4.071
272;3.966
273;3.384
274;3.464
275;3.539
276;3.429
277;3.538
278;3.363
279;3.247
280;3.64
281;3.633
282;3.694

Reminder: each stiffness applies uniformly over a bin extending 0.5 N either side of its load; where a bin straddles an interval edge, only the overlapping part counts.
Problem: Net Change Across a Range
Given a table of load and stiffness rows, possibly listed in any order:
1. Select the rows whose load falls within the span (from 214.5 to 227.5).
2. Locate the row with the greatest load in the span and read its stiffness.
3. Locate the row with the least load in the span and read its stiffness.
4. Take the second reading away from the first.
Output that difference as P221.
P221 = 1.1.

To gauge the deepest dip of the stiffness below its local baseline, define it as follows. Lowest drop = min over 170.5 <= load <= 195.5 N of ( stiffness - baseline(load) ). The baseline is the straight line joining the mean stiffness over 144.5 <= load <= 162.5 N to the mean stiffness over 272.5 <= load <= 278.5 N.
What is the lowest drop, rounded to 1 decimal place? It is -0.6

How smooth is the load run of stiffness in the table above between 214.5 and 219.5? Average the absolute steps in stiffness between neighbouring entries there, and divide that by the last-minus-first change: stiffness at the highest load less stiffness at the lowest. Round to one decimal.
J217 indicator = 0.7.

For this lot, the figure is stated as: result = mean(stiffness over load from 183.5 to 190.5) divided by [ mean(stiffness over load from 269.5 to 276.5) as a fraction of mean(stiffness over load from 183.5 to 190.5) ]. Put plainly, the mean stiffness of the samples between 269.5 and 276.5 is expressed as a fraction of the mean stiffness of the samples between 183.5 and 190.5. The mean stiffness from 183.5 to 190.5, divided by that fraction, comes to 5.7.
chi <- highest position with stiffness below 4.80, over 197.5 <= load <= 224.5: 223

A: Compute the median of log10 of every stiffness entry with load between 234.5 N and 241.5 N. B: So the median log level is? 0.73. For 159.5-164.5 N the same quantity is 0.69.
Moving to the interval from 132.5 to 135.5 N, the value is 0.66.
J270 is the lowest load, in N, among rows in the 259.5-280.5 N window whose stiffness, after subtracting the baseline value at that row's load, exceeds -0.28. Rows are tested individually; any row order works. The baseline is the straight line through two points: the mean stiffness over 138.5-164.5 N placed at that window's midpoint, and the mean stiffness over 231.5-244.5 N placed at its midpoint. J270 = 263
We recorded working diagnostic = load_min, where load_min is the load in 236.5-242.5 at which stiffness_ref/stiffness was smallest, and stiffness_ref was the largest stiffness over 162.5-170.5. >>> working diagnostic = 239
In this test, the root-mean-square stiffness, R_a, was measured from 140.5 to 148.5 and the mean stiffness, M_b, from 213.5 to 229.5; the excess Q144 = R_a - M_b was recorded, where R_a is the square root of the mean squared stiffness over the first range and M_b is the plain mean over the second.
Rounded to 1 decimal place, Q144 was 0.0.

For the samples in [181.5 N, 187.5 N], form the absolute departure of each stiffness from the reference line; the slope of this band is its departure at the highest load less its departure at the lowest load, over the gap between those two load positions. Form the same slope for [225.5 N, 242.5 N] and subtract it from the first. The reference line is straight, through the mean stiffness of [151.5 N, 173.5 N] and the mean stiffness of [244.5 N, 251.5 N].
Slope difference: 0.018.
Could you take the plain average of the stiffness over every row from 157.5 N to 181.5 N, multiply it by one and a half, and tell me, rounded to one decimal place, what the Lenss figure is 7.0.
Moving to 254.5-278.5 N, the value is 6.5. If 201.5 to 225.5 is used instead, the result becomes 7.5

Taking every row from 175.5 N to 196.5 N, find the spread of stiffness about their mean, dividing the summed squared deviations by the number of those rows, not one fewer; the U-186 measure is 0.22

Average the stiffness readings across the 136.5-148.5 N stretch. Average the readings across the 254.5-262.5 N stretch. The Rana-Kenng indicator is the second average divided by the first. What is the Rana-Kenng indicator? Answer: 0.94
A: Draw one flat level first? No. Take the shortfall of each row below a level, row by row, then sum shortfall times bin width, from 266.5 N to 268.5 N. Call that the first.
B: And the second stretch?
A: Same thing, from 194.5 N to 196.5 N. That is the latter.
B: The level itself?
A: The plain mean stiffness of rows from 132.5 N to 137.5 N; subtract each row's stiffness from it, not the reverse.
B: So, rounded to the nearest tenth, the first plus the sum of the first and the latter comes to 2.7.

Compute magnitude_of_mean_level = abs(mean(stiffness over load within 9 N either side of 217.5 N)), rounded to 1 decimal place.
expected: 5.1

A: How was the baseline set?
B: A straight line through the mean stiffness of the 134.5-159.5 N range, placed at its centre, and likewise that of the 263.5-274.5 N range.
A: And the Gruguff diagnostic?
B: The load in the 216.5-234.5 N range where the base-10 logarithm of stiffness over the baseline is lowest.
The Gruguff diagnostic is 223 N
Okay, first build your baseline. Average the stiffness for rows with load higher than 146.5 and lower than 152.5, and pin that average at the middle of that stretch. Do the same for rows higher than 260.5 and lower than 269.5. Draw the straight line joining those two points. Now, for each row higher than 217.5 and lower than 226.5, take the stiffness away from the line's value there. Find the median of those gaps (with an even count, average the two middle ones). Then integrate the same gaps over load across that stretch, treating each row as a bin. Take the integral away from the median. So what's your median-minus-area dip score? 4.3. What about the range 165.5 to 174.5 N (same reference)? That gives -3.7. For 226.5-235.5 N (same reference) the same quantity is 4.1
